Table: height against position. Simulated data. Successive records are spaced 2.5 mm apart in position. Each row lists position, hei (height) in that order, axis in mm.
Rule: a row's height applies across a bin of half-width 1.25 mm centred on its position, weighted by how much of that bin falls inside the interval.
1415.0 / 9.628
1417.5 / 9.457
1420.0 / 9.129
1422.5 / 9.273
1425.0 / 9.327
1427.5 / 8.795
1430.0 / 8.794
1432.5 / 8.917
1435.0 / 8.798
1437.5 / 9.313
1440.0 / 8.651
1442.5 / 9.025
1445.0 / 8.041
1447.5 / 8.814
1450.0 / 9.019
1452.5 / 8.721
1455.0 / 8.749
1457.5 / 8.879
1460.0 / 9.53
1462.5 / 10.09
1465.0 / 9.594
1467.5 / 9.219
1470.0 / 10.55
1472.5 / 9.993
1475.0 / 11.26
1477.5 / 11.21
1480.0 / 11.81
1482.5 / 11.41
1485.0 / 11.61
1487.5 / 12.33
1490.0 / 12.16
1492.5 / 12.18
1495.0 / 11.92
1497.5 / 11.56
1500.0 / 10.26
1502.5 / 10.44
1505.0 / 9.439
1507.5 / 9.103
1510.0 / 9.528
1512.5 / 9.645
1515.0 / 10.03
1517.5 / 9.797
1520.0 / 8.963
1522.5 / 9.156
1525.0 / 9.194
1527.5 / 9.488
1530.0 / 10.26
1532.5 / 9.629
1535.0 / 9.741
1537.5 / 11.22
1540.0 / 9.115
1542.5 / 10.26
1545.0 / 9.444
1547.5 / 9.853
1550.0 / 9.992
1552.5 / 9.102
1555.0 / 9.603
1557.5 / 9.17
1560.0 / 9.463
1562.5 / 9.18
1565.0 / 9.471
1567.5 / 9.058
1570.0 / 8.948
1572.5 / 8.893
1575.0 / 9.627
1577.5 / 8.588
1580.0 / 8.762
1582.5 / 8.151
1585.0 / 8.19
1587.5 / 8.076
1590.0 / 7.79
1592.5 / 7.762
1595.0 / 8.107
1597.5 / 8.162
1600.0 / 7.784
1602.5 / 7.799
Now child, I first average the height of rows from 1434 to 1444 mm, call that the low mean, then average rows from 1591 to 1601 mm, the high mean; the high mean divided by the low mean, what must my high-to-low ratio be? 0.9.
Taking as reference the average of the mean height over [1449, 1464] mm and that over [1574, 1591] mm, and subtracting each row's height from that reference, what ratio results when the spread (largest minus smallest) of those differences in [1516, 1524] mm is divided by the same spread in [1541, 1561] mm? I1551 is 0.72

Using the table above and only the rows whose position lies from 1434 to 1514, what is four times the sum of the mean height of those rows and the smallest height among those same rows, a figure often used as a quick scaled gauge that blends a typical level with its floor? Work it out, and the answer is 72.5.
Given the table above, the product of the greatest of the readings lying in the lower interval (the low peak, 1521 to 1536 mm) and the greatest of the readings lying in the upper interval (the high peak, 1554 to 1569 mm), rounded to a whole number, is 99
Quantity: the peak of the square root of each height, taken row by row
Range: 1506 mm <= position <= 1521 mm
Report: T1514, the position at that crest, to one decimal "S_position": 1515.0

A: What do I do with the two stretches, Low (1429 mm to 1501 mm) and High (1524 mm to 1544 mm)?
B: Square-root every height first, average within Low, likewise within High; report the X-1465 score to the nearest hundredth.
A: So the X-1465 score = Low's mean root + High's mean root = 6.31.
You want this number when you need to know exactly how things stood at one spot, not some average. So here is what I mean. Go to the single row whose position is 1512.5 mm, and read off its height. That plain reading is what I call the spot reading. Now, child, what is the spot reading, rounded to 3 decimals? 9.645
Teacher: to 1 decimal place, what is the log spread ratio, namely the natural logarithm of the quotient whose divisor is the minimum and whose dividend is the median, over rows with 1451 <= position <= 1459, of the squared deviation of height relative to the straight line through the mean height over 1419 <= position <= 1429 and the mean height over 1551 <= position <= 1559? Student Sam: 0.7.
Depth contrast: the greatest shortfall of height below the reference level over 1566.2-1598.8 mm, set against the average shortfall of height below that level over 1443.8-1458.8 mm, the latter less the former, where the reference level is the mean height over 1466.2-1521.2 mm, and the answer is -0.9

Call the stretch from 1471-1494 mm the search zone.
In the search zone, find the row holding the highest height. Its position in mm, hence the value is 1487.5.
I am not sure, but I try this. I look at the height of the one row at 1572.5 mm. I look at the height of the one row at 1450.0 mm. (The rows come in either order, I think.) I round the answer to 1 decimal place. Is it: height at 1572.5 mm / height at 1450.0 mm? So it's 1.0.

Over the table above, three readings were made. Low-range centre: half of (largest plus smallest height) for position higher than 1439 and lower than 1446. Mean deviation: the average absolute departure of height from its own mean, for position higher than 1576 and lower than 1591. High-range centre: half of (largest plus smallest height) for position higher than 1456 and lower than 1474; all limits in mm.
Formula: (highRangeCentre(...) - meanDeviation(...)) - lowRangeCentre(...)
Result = 0.9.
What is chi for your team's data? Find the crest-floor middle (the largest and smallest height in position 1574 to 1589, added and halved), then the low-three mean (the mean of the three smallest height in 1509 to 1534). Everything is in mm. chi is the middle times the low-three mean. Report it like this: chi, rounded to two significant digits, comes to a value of 81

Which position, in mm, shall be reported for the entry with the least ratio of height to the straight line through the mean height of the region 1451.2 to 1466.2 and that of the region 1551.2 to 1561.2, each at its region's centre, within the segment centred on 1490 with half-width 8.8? 1482.5 mm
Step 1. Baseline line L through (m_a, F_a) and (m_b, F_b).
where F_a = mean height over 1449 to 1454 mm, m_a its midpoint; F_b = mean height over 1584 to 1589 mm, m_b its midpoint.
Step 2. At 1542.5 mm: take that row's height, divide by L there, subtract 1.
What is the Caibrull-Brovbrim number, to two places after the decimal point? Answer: 0.23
